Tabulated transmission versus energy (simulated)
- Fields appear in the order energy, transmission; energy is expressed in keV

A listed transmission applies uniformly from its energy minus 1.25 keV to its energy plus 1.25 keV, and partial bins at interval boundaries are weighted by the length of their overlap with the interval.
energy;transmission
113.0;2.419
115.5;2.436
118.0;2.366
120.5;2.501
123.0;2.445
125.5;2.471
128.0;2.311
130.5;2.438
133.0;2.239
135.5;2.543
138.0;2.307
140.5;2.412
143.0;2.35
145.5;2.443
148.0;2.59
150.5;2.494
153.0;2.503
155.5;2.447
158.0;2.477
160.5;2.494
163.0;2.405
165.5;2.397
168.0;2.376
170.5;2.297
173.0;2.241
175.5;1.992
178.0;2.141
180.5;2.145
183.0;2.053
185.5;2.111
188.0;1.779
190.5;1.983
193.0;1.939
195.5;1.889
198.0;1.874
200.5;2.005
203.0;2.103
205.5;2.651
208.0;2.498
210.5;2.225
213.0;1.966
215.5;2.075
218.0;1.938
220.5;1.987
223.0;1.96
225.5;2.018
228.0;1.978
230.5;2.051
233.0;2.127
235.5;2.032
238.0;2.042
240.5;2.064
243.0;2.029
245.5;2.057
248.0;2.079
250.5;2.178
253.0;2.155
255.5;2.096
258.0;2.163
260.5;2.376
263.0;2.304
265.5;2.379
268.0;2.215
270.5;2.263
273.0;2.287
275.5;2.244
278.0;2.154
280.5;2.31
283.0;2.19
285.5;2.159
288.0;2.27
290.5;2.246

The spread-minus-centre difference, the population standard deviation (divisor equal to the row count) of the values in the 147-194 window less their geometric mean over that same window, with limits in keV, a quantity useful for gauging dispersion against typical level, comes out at -2.02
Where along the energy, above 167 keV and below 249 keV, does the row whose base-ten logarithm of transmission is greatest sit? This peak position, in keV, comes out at 205.5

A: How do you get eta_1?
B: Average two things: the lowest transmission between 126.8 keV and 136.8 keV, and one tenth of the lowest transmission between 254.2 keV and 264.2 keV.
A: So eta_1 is 1.22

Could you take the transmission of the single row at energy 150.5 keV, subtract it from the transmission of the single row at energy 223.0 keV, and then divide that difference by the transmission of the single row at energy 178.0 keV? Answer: -0.25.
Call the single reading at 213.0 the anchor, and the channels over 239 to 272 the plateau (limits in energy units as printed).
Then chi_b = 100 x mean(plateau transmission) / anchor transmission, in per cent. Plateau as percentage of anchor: 111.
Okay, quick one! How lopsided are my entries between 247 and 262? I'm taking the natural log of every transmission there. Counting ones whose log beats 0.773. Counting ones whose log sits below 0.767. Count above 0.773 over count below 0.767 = 1.0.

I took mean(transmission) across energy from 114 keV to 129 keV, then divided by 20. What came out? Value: 0.121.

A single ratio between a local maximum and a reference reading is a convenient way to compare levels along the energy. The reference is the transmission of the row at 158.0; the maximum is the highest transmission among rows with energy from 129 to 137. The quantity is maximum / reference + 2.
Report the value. 3.03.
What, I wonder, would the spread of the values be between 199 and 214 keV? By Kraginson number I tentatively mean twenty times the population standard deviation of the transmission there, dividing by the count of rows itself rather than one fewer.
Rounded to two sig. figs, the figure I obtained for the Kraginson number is 5.1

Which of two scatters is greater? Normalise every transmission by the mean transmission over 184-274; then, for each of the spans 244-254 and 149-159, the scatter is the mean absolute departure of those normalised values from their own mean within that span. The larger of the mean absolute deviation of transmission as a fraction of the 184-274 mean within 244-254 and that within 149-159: 0.023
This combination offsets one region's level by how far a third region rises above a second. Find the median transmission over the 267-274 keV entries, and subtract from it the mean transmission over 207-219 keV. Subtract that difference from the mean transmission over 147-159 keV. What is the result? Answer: 2.4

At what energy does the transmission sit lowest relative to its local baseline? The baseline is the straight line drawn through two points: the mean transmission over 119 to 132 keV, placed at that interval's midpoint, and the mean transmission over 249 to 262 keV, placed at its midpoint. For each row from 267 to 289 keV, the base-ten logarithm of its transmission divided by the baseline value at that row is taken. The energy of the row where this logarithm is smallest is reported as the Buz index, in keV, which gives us 278.0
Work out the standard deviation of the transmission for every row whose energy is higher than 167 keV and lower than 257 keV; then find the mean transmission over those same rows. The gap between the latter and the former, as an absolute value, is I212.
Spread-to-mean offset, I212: 1.92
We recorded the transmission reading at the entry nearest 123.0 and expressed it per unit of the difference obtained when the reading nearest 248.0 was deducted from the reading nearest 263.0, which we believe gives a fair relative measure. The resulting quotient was 10.9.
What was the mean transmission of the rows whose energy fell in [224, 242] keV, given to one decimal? 2.0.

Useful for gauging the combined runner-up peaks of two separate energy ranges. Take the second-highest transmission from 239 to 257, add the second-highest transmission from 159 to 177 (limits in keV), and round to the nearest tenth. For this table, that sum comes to 4.6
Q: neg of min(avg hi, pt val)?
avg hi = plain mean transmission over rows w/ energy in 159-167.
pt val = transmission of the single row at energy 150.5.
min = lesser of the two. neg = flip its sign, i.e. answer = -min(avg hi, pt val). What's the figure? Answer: -2.43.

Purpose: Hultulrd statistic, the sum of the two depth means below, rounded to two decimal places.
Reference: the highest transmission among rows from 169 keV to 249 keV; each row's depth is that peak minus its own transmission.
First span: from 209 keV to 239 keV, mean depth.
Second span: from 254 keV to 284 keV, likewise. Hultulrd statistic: 1.02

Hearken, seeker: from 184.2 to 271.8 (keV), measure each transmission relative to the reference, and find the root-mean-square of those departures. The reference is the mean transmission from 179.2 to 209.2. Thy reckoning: 0.18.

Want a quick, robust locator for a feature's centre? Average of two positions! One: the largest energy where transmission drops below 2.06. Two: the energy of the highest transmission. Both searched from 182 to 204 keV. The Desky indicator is 193.0 keV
